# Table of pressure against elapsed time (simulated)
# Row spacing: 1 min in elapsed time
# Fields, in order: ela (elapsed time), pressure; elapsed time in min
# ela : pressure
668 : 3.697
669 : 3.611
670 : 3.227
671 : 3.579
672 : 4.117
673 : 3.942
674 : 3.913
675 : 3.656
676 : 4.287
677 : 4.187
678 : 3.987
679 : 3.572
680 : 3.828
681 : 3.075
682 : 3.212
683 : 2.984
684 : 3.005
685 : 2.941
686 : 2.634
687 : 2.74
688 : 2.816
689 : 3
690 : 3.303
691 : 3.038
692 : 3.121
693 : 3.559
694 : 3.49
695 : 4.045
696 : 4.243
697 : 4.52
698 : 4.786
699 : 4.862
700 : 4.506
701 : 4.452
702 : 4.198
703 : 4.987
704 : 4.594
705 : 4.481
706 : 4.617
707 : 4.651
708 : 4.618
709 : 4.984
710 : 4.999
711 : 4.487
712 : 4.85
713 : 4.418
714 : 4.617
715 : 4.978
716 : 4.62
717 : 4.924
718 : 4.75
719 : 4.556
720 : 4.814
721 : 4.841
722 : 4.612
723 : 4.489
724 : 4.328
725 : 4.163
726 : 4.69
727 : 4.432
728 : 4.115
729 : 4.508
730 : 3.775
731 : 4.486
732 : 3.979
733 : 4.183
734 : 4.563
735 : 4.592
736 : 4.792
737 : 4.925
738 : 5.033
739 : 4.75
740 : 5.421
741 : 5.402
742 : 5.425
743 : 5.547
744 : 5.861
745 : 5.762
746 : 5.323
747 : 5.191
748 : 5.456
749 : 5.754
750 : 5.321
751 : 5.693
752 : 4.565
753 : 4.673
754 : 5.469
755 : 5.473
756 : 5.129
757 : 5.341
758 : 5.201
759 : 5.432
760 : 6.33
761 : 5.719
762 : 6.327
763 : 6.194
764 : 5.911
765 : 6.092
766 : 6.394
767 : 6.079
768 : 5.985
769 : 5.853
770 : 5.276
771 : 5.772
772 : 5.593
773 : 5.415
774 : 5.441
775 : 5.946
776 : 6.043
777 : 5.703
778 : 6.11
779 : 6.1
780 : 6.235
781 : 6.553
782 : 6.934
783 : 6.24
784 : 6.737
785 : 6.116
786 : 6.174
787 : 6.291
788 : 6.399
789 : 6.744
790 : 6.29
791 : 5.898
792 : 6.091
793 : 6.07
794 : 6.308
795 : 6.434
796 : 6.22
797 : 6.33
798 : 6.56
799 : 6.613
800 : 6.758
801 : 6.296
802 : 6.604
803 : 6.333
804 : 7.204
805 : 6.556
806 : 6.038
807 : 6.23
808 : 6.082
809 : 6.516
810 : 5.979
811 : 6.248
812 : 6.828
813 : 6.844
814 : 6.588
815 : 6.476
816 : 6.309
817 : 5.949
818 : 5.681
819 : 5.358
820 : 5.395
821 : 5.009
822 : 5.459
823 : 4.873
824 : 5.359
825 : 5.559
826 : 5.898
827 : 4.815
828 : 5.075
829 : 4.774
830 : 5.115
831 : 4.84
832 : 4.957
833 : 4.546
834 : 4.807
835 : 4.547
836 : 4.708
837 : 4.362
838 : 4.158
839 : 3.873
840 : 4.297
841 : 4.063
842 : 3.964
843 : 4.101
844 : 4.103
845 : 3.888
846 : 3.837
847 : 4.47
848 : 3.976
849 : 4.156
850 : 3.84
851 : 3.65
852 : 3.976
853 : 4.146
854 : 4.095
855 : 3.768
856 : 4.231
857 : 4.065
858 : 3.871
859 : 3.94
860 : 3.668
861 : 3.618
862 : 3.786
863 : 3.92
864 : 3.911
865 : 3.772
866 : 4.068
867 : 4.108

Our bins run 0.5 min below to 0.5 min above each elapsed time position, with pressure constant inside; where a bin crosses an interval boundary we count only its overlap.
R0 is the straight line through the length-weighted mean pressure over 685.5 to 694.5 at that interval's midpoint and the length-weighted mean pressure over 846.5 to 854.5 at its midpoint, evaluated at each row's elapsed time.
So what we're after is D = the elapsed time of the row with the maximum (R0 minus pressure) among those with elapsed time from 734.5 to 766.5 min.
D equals 752 min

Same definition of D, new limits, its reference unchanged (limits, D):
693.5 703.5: 694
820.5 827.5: 827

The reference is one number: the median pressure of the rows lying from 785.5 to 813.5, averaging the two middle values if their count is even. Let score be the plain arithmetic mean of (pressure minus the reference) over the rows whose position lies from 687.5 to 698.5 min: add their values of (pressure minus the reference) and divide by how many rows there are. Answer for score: -2.7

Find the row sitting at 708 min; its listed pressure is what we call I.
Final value 4.618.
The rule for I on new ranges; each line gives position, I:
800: 6.758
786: 6.174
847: 4.47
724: 4.328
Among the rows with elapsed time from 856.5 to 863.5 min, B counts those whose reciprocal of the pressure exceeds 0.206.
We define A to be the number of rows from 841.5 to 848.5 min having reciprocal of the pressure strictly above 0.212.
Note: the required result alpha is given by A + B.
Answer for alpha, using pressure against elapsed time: 14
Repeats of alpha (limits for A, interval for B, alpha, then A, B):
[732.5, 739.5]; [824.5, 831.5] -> 6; 3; 3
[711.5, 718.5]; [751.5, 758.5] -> 5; 3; 2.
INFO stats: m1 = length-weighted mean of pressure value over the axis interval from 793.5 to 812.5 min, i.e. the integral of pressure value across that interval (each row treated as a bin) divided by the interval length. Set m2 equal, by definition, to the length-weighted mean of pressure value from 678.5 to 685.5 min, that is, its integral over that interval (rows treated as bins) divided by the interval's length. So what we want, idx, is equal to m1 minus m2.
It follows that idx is 3.2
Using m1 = 6.43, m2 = 3.2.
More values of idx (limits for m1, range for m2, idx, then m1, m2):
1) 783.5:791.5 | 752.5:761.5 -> 0.9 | 6.33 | 5.4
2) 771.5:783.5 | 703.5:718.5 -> 1.3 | 6.03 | 4.7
